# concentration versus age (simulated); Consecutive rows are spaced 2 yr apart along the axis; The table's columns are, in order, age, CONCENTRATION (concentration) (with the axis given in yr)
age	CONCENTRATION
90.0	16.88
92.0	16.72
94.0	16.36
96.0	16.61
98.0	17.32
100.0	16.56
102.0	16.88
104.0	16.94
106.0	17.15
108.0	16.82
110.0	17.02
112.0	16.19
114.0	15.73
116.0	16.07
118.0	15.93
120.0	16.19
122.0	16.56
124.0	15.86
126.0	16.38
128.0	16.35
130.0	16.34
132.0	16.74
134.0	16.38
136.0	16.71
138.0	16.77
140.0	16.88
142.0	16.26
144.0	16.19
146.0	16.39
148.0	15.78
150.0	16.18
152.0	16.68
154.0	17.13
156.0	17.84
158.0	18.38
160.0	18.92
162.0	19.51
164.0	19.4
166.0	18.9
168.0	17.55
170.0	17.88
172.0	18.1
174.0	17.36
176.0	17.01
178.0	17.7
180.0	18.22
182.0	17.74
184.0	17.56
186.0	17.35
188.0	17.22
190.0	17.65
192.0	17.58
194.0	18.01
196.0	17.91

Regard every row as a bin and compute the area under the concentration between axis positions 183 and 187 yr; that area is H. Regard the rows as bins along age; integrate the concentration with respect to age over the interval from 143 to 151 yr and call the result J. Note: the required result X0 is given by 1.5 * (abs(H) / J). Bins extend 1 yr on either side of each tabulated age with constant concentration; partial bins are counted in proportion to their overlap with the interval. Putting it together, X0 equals 0.8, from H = 70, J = 129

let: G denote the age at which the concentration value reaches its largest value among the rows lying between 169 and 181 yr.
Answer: 180.0 yr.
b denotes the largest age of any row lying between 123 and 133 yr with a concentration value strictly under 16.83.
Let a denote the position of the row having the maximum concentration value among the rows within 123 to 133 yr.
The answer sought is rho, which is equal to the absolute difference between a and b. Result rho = 0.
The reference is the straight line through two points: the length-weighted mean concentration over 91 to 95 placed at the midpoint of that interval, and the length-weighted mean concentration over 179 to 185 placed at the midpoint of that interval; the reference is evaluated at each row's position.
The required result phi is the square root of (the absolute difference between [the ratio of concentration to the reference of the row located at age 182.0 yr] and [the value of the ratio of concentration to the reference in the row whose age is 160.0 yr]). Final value 0.293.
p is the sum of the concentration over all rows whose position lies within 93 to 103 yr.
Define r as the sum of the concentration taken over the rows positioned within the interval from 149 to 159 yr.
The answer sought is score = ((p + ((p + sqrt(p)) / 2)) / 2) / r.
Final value 0.755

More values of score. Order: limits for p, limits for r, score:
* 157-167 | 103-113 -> 0.877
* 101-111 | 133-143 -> 0.794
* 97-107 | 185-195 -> 0.751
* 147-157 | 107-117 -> 0.794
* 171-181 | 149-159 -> 0.796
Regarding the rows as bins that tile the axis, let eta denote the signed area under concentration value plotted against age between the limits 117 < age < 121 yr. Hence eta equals 64.2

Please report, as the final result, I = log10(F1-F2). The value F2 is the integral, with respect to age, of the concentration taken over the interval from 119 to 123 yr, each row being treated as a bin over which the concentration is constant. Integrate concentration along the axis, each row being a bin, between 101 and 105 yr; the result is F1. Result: 0.3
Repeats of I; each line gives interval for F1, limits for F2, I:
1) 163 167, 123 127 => 1.1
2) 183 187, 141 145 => 0.7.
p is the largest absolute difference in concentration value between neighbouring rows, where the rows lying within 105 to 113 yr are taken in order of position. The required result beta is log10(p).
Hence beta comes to -0.08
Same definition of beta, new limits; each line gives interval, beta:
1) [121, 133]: -0.15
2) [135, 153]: -0.21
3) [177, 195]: -0.28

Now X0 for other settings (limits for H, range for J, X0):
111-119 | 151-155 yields 2.8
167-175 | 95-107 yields 1.0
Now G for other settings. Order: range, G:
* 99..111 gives 106.0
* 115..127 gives 122.0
